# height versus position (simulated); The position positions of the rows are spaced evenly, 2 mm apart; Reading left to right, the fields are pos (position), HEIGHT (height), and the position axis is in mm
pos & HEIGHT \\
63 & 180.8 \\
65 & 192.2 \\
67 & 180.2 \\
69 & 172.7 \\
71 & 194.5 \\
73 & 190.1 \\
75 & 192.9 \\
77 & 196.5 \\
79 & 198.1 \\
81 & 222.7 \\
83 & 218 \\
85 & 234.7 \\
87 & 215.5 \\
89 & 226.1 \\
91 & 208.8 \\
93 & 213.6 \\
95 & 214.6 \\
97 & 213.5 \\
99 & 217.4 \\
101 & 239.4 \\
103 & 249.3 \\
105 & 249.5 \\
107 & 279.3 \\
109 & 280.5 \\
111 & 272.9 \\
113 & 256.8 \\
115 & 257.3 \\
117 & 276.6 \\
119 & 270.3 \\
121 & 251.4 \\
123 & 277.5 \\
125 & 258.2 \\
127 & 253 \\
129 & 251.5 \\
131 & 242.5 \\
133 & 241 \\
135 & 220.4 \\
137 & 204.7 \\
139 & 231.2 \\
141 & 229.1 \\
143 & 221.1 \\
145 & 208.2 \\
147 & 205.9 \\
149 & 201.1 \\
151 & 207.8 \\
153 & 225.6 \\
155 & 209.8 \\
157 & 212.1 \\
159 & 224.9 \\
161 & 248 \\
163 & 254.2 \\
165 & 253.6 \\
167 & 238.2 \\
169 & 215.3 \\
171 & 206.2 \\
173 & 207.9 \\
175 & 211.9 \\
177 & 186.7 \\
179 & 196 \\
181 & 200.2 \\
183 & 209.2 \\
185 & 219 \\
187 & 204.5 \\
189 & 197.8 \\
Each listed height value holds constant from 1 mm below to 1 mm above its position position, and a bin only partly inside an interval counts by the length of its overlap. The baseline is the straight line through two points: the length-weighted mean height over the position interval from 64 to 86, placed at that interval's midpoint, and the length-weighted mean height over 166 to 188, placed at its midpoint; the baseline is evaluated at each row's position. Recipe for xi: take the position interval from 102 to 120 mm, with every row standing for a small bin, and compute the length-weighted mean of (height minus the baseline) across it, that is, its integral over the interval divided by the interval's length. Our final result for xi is 63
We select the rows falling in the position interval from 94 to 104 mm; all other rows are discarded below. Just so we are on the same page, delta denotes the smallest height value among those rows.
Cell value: 213.5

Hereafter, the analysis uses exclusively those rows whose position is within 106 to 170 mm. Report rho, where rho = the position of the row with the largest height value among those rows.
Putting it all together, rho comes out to 109 mm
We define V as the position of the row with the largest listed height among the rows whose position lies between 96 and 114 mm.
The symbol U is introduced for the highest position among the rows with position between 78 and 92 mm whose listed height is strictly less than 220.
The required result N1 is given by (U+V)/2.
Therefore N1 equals 100 mm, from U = 91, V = 109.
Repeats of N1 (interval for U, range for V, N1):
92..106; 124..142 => 112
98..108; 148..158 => 126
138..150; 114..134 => 136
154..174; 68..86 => 129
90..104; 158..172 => 131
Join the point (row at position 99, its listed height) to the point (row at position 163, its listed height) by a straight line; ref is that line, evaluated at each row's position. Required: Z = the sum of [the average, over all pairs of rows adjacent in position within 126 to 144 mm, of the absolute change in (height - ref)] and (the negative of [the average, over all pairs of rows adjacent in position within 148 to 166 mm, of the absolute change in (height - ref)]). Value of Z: 1.4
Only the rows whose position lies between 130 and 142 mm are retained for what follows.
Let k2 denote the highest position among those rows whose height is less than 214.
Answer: 137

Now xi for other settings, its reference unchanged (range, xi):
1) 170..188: -4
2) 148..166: 20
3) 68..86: 3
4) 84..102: 19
